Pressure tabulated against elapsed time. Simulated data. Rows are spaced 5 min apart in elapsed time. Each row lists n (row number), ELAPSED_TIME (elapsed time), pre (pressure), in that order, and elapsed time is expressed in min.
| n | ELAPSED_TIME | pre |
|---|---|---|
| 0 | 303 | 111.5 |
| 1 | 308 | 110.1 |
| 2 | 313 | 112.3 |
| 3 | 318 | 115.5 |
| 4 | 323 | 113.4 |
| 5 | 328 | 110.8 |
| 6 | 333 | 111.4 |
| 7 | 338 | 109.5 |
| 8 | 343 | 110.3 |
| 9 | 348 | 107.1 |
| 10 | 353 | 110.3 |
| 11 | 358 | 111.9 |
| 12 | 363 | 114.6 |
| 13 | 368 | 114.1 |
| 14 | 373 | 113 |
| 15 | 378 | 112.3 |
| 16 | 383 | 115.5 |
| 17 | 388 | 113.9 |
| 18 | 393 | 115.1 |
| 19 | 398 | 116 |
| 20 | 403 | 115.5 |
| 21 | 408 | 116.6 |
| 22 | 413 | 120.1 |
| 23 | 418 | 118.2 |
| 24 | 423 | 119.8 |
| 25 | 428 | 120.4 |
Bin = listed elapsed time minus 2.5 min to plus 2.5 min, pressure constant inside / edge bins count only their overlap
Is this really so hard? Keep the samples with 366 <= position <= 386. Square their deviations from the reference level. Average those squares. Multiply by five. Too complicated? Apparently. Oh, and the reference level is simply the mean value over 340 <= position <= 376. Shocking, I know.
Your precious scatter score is 30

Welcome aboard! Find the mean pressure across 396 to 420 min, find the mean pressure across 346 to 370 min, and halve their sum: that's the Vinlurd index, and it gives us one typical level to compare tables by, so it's 114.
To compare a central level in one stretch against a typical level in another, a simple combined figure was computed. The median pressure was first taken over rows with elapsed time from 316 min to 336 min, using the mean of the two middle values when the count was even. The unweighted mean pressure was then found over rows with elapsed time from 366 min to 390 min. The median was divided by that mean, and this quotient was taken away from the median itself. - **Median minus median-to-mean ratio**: 111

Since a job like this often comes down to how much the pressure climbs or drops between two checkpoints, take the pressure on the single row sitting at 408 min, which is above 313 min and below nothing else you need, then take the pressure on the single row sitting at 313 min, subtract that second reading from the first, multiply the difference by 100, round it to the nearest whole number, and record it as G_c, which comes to 430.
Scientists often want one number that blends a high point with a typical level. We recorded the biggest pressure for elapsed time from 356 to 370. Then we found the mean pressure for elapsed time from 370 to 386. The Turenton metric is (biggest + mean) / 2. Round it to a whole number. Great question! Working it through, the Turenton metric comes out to 114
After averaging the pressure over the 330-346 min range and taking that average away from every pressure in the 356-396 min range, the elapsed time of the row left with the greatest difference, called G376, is 383 min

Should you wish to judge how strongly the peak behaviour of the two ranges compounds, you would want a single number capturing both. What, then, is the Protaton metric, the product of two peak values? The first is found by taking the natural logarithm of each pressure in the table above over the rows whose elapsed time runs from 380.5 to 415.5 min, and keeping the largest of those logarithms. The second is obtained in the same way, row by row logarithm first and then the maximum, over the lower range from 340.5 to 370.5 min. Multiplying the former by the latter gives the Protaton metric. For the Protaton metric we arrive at 22.70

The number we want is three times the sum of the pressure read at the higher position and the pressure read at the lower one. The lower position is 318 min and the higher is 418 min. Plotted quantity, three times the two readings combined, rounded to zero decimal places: 701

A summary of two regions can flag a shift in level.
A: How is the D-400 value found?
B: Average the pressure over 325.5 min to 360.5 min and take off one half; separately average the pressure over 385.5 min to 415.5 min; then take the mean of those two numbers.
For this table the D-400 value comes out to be 113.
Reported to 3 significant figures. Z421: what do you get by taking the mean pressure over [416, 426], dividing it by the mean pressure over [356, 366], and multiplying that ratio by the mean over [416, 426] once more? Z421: 125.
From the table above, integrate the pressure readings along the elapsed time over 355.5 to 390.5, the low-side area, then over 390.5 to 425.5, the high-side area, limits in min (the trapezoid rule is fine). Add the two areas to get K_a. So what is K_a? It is 8083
